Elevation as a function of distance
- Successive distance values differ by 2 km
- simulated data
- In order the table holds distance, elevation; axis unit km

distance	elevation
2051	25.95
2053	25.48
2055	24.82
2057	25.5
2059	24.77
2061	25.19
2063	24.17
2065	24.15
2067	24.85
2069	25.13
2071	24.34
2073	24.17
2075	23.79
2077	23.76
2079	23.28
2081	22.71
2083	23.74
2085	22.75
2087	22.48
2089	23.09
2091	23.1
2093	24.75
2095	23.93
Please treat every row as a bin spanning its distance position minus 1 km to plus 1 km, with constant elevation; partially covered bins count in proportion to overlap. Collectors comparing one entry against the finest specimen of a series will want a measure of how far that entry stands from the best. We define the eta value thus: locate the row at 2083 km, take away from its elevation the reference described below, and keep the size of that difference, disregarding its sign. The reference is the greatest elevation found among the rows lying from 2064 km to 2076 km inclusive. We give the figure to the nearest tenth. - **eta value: 1.4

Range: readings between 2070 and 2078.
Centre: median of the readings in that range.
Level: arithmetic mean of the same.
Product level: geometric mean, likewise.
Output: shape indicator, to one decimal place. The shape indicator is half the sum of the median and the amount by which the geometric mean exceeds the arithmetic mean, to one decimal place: 12.0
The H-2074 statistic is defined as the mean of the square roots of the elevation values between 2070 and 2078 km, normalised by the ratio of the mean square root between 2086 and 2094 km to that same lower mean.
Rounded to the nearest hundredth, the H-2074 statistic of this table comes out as 4.97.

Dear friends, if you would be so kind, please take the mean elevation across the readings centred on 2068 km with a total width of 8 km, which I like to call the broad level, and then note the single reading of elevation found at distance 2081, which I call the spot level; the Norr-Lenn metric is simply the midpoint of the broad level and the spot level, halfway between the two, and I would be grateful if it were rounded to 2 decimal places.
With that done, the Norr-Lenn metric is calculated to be 23.66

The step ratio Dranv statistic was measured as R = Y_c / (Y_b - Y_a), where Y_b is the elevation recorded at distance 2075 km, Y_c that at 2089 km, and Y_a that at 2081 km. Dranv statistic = 21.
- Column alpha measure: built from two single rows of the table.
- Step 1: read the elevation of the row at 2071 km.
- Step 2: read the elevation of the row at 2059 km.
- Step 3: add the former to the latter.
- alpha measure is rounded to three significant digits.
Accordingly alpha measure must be 49.1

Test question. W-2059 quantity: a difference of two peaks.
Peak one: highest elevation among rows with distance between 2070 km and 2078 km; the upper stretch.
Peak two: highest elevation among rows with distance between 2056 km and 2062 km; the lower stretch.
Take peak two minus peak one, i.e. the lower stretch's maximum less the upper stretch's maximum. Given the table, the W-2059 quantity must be 1.2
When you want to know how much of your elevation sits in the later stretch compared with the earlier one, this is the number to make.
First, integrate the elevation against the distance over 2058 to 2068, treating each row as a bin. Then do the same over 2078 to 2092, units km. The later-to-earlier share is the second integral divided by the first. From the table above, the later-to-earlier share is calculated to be 1.3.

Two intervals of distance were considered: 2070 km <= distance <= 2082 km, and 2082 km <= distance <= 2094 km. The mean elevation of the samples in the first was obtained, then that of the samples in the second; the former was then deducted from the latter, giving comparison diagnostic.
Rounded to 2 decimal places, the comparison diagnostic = -0.36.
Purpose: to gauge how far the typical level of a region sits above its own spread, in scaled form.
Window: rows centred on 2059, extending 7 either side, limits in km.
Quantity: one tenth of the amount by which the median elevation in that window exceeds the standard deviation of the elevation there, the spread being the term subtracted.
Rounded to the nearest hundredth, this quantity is 2.43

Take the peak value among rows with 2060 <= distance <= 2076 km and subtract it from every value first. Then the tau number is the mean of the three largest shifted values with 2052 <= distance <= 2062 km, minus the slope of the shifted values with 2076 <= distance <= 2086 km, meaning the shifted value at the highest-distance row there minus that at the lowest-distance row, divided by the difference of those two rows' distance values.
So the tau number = 0.33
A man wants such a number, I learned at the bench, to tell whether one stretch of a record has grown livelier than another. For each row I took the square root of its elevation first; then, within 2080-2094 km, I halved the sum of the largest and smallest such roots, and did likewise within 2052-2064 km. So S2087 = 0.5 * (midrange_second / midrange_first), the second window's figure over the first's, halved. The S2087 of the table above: 0.513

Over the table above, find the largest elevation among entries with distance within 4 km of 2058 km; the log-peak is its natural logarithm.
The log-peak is 3.239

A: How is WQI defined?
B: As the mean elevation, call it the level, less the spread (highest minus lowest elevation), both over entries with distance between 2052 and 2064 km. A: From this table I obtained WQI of 23.7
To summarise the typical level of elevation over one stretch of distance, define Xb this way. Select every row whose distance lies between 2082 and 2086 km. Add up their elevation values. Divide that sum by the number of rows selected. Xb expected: 23.2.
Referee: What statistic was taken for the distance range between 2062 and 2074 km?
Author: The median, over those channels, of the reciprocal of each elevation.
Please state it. 0.0412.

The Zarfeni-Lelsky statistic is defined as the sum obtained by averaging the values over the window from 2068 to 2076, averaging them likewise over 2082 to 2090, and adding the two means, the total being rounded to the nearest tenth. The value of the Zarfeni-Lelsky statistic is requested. 47.4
